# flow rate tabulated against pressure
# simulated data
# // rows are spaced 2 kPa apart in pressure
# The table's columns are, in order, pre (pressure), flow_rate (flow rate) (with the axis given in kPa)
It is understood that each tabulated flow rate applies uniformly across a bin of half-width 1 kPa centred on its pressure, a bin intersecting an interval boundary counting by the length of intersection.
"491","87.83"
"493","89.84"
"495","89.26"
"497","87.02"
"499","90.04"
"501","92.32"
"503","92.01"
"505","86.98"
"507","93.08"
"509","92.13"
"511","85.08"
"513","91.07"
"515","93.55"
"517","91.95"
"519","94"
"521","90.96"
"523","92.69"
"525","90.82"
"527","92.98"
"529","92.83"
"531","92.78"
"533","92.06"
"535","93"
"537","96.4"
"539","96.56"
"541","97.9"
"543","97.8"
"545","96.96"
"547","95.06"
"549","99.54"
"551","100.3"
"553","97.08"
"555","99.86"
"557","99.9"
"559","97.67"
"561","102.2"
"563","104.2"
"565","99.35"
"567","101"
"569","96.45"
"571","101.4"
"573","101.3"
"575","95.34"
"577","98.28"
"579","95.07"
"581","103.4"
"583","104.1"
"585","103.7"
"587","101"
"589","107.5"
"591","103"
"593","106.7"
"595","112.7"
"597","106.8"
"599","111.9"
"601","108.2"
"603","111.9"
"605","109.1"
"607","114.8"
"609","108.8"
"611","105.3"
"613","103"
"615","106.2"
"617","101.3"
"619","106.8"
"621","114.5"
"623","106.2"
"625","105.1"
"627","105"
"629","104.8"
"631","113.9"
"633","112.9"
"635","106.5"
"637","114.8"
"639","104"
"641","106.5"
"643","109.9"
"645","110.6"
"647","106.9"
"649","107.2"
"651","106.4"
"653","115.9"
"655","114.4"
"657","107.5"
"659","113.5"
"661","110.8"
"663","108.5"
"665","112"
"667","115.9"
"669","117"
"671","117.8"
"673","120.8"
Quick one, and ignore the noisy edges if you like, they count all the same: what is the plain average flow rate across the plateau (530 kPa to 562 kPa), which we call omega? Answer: 97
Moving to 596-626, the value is 108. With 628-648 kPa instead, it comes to 109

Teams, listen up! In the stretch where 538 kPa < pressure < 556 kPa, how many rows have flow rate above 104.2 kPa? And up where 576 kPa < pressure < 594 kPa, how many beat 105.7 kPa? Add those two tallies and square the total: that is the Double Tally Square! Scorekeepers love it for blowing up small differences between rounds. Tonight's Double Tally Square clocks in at 4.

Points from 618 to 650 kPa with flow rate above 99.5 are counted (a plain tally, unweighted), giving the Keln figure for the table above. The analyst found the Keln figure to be 16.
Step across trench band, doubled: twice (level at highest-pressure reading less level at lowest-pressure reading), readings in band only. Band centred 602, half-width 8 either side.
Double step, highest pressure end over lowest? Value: -8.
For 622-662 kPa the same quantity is 9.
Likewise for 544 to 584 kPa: 14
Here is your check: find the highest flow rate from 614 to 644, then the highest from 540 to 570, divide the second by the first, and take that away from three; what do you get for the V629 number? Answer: 2.09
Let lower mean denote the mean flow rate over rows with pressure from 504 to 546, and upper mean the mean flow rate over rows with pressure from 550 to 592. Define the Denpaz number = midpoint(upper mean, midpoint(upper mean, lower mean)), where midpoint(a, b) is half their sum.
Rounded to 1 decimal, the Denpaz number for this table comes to 98.7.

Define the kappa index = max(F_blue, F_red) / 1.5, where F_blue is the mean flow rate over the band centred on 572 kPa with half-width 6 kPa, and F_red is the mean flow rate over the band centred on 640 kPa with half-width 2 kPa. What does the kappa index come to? 70.2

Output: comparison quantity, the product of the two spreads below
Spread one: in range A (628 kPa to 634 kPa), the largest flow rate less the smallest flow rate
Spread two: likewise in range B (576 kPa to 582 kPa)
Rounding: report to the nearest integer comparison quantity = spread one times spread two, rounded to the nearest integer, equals 76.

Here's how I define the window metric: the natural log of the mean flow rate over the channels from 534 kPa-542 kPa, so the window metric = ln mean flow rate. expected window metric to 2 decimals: 4.56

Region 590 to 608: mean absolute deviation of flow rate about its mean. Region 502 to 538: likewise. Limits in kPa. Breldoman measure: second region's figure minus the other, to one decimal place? -1.4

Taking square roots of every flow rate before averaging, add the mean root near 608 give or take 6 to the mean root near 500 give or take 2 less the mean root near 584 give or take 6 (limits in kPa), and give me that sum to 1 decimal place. 9.9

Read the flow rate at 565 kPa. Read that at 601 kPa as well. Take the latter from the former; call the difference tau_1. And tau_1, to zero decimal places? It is -9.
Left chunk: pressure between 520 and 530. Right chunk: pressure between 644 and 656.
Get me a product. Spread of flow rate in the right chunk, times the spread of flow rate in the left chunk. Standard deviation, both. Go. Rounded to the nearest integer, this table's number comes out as 4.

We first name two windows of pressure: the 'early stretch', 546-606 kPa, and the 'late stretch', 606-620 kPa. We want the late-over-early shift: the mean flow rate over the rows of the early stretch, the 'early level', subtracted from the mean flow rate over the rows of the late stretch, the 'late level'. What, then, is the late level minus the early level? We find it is 4.1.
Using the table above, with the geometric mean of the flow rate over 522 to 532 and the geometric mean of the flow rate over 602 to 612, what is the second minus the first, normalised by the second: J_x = 0.159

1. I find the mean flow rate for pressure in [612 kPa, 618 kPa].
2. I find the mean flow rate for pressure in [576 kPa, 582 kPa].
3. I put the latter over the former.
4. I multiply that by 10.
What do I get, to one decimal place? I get 9.6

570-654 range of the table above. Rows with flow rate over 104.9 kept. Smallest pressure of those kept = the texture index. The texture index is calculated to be 589 kPa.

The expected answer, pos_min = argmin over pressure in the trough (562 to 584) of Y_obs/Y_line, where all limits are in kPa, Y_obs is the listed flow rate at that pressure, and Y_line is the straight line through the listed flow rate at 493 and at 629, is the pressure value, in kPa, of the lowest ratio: 579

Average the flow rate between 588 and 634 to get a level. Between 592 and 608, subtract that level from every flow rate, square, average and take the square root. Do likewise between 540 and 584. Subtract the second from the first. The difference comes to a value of -6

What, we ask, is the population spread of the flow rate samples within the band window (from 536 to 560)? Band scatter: 1.6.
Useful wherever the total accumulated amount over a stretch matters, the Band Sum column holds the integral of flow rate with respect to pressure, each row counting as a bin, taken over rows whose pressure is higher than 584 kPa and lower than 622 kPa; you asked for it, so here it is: 4086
